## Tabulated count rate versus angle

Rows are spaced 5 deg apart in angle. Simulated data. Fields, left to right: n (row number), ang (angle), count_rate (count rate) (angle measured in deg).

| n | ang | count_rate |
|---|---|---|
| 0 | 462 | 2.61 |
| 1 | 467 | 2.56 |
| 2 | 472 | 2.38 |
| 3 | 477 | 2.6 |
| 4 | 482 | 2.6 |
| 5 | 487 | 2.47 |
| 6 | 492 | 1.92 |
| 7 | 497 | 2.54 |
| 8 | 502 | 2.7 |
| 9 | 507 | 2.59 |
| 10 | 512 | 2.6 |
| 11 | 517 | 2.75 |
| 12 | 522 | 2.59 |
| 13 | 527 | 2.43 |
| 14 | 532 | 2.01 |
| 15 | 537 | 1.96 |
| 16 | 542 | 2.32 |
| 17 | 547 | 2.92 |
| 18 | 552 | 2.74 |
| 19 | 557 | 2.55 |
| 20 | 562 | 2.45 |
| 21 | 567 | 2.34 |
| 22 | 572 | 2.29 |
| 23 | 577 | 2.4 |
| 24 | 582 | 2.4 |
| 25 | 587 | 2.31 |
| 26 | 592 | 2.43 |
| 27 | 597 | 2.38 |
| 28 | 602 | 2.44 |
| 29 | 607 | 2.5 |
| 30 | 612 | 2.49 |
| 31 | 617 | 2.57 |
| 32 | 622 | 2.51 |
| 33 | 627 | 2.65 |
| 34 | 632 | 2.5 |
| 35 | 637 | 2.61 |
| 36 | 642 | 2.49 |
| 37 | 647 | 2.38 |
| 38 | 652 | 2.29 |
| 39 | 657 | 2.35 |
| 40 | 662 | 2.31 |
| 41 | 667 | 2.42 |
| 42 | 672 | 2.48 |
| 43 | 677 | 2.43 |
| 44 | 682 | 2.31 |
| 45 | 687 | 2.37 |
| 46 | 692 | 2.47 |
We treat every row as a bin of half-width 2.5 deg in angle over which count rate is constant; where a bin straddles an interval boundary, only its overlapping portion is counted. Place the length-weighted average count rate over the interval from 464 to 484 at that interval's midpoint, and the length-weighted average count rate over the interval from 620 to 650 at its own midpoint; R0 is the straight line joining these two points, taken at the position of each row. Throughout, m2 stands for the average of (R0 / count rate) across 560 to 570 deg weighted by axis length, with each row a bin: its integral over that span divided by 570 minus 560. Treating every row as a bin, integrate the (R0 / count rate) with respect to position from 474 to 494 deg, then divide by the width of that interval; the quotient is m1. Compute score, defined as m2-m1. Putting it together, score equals -0.008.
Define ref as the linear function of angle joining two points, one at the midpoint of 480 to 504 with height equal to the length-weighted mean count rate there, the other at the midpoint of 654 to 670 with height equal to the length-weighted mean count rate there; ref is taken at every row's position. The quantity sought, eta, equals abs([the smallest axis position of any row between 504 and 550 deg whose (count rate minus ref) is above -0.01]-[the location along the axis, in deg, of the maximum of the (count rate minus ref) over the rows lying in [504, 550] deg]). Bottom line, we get 40 deg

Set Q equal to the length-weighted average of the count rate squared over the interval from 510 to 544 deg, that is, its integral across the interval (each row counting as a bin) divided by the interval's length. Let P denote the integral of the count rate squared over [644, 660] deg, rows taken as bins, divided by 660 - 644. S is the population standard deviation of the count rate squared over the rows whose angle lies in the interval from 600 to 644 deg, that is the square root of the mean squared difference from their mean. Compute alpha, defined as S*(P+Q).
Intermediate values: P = 5.5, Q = 5.7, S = 0.32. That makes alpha 3.6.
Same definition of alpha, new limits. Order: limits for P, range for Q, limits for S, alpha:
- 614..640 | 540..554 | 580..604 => 3.0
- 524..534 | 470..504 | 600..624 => 2.3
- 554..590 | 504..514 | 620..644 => 4.2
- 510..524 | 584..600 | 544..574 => 14.6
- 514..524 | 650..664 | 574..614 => 3.5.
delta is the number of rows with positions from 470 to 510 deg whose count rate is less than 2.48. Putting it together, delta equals 3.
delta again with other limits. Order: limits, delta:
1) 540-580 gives 5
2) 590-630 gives 3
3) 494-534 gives 2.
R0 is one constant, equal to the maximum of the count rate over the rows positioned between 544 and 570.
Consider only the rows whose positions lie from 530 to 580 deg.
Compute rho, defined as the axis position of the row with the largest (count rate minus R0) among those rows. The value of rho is 547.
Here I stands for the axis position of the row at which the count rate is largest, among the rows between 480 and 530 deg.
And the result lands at 517 deg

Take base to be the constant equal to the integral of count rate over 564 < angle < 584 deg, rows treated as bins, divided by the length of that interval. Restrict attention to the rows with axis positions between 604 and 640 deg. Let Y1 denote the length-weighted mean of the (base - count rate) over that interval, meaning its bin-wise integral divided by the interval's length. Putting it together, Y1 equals -0.19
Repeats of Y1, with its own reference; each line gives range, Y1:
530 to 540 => 0.36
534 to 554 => -0.11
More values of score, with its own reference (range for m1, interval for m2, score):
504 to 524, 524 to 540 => 0.225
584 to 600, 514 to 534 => -0.020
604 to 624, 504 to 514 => -0.029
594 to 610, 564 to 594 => 0.036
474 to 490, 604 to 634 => -0.010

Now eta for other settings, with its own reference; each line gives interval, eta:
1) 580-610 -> 25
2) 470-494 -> 5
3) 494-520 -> 20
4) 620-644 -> 5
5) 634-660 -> 0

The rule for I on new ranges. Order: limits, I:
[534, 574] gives 547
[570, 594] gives 592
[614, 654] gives 627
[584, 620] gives 617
